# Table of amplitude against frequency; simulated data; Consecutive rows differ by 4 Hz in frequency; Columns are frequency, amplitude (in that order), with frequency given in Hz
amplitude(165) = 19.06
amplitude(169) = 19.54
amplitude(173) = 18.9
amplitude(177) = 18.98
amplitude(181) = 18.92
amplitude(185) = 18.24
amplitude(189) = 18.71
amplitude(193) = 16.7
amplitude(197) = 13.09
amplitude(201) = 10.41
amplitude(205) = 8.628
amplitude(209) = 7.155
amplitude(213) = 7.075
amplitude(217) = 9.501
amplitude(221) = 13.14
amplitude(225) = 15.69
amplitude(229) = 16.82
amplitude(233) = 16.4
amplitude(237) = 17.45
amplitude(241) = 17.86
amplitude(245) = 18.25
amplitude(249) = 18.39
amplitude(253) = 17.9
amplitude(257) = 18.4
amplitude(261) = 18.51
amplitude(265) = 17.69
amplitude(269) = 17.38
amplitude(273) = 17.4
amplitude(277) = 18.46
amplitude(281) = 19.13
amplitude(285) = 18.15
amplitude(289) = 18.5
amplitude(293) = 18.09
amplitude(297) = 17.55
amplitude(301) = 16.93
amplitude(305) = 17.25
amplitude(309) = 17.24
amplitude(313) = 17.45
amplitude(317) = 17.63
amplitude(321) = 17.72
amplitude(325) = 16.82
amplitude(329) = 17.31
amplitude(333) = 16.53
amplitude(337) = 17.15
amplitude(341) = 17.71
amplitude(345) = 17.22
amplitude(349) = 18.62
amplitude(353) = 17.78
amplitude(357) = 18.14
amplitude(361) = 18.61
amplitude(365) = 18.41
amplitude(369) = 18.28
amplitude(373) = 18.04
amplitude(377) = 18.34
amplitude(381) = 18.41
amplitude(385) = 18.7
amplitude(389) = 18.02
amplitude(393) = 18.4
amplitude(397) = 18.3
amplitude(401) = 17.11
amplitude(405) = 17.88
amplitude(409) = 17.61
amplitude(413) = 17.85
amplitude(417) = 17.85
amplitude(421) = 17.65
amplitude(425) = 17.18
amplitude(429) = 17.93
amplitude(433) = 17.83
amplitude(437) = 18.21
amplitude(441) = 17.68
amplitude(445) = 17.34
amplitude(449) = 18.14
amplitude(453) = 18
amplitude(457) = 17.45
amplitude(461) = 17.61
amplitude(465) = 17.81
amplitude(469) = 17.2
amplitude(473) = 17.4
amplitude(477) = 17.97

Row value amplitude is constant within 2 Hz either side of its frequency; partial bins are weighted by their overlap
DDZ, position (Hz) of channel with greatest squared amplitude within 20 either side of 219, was 237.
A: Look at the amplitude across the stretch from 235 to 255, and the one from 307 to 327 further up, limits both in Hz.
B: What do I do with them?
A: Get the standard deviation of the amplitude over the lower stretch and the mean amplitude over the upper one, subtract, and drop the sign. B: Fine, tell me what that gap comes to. 17.0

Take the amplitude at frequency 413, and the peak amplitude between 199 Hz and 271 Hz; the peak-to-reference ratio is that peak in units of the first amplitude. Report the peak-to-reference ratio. 1.04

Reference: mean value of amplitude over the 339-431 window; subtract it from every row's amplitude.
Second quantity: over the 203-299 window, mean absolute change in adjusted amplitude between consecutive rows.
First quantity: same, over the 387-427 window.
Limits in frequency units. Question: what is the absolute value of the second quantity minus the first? 0.47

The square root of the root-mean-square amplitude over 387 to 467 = 4.22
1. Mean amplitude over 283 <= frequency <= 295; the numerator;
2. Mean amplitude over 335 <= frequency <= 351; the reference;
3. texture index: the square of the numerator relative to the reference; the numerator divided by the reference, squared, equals 1.07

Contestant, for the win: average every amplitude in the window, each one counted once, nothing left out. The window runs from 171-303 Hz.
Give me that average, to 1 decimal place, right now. 16.2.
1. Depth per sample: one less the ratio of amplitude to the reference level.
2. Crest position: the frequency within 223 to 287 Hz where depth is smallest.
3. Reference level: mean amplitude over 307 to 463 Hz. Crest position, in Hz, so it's 281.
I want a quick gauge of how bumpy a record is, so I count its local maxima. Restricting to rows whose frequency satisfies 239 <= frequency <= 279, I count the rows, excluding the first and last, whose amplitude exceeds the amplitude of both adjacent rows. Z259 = 2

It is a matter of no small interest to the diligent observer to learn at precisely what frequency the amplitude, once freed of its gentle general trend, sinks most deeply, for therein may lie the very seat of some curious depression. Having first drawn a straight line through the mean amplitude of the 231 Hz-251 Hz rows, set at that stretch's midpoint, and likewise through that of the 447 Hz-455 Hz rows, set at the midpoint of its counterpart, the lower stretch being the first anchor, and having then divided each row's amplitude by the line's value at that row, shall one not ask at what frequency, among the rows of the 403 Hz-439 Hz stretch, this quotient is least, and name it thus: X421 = 425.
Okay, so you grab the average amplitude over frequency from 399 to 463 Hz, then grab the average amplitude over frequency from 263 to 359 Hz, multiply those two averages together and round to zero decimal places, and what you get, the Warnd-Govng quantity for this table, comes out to 313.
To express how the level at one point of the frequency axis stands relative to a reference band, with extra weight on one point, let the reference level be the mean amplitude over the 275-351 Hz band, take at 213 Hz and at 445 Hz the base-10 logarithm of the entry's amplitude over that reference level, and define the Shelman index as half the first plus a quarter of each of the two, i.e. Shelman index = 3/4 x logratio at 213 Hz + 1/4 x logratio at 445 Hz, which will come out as -0.30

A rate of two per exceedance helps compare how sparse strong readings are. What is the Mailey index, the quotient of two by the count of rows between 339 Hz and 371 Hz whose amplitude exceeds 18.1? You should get 0.40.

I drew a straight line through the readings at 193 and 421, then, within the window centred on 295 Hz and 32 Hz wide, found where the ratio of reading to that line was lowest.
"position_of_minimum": 301 Hz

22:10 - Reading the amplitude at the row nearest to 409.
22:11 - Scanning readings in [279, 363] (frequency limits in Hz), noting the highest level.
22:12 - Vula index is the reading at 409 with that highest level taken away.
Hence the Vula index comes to -1.5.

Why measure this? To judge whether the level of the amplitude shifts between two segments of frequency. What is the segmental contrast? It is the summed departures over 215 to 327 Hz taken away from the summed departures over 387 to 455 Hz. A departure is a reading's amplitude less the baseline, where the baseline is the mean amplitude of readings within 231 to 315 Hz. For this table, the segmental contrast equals 17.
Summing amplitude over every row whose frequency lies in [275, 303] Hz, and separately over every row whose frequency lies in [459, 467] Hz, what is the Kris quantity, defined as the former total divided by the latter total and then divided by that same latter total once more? 0.101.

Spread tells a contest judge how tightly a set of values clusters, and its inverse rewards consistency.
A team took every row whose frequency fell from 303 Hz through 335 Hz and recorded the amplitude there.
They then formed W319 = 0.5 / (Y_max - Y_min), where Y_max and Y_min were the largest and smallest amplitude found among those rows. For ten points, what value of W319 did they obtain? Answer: 0.42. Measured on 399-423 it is 0.65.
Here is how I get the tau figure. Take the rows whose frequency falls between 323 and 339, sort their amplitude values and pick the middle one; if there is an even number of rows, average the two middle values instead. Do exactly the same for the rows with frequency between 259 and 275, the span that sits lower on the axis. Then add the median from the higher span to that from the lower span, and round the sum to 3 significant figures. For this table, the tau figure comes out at 34.5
